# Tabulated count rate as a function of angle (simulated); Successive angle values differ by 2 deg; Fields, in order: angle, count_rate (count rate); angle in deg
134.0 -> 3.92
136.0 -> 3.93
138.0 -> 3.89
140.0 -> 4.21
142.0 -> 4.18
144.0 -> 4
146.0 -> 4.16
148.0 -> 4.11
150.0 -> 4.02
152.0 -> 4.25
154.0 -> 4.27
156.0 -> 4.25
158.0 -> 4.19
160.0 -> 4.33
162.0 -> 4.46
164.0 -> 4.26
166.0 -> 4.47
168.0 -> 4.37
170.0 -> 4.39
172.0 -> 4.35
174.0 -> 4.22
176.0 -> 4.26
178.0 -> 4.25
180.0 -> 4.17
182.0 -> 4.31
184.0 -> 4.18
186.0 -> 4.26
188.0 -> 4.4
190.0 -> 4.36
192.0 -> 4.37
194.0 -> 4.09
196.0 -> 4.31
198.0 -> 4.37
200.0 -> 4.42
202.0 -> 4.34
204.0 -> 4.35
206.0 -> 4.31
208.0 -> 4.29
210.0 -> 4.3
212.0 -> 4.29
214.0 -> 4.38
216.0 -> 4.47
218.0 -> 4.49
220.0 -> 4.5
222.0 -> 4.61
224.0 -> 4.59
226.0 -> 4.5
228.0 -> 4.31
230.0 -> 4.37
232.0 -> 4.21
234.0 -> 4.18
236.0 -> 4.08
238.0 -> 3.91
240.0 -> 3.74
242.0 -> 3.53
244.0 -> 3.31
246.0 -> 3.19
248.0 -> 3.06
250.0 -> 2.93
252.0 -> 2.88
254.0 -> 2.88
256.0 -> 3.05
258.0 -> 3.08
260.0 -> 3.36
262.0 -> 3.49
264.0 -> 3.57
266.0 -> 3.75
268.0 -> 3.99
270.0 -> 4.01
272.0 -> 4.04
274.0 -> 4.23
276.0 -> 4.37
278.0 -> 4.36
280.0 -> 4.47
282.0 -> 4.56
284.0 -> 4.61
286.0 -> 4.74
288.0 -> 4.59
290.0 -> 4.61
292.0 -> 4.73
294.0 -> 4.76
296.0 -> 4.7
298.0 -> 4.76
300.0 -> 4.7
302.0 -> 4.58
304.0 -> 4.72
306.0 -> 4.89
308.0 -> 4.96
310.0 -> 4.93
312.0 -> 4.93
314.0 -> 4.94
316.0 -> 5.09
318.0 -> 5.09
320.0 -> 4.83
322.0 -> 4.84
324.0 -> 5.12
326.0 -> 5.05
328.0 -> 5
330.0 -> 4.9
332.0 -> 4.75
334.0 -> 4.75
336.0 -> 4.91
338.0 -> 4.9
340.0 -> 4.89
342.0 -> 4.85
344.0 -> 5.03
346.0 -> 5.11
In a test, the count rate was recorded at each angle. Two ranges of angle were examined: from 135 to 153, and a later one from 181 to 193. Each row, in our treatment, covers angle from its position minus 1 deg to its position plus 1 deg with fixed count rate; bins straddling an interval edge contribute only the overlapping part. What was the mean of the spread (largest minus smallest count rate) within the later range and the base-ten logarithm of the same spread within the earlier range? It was -0.11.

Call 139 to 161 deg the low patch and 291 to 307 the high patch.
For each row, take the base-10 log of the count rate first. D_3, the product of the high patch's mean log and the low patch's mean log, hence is 0.419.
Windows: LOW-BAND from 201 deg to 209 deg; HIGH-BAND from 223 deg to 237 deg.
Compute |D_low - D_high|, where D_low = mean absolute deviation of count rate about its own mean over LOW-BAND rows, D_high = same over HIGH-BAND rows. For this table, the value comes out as 0.12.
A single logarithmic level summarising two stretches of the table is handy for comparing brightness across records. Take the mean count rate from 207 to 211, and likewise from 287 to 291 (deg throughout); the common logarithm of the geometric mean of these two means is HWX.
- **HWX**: 0.648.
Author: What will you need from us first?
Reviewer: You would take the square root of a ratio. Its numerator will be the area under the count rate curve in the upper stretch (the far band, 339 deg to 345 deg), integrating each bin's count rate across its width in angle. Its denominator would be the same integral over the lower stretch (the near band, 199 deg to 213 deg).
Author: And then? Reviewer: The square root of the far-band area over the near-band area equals 0.70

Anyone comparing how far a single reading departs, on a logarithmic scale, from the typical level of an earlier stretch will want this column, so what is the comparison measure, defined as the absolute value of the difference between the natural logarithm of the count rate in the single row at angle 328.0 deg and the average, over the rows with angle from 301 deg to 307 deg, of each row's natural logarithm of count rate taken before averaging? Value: 0.056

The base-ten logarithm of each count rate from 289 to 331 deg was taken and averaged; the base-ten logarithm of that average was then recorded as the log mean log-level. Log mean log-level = -0.16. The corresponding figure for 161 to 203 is -0.20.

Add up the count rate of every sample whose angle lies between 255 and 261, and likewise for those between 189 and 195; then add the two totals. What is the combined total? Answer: 22.3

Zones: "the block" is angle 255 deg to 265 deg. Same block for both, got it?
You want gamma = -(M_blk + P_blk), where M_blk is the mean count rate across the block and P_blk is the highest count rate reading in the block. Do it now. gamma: -6.9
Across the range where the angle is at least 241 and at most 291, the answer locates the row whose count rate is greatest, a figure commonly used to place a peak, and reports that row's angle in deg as 286.0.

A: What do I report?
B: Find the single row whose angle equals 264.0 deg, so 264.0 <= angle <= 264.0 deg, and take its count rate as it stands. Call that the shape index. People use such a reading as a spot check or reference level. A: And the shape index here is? 3.57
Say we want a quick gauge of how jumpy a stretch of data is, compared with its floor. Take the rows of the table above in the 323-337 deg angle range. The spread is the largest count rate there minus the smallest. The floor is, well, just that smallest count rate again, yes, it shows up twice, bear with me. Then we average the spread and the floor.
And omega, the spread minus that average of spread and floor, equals -2.19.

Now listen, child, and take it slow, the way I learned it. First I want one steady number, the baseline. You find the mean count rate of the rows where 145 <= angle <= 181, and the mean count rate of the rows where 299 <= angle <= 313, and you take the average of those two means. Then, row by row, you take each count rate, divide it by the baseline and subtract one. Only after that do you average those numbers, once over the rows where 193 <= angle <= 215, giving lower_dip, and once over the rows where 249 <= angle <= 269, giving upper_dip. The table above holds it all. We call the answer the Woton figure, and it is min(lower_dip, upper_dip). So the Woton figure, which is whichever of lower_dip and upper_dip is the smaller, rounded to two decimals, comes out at -0.27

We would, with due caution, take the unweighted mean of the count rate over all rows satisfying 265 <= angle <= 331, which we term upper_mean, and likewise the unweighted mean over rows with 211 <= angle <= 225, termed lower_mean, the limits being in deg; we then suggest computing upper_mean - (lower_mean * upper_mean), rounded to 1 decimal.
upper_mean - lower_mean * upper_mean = -16.2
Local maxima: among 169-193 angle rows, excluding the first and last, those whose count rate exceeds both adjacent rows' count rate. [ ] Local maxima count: 3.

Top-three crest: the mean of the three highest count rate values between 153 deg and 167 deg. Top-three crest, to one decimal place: 4.4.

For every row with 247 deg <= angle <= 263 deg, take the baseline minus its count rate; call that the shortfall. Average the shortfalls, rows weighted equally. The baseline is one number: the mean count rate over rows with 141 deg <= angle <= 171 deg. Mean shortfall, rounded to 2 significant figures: 1.2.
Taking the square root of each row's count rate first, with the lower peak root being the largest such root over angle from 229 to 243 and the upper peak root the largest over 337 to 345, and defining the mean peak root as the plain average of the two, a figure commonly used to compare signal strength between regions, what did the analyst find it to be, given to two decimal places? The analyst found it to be 2.17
